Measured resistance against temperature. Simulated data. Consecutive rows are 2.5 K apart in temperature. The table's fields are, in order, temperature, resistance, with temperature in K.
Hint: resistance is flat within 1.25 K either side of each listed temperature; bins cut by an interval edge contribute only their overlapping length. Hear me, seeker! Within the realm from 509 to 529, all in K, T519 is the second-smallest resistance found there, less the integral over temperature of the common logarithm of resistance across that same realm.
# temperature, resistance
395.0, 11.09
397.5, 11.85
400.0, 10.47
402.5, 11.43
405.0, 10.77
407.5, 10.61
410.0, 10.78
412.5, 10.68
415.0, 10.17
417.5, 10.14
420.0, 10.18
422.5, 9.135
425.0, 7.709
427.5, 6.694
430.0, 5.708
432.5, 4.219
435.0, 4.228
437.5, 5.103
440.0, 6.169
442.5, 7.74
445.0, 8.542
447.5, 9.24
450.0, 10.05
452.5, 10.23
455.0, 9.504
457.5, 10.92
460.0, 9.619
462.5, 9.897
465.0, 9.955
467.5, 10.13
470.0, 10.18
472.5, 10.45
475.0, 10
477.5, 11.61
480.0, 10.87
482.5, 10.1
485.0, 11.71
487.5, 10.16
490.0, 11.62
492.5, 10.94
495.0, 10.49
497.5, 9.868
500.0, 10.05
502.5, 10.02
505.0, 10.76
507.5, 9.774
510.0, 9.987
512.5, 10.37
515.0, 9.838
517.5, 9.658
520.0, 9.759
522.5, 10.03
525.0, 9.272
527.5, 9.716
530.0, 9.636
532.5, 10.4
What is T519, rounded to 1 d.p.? -10.2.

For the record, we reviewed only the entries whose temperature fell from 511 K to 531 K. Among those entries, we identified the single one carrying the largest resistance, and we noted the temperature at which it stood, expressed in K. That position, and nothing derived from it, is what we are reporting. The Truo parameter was 512.5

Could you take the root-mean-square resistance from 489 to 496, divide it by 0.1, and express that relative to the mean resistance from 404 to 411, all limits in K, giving 10.3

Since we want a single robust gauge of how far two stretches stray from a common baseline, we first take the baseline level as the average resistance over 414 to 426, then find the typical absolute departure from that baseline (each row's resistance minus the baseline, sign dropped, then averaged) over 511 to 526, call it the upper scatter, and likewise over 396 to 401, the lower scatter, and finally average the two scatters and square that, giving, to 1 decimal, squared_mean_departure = 1.1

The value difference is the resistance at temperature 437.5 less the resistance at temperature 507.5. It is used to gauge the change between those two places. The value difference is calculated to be -4.7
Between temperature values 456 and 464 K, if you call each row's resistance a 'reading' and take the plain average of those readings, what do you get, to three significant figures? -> 10.1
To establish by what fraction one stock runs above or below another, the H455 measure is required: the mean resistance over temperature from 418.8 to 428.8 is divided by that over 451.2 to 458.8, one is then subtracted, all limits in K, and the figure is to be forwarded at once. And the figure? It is -0.18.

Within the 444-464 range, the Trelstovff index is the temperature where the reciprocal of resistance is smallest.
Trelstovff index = 457.5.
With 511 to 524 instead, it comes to 512.5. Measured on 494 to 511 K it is 505.0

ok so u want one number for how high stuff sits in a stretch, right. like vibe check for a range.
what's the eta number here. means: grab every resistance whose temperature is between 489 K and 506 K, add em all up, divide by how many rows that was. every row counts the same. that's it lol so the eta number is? 10.5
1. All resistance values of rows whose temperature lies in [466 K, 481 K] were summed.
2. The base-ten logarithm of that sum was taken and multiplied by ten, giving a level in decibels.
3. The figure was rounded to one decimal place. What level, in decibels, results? 18.0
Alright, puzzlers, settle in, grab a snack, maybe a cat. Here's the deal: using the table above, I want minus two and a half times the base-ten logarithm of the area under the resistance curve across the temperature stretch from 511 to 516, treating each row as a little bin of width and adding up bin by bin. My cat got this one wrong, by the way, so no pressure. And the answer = -4.26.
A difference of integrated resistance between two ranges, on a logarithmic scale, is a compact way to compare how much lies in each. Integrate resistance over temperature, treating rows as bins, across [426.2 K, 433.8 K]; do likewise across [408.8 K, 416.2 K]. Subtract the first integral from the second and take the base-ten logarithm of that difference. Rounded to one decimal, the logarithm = 1.6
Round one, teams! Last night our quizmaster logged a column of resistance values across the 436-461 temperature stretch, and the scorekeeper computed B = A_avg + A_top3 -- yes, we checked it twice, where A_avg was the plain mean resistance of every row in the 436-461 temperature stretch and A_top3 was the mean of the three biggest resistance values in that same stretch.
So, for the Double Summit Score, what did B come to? 19.1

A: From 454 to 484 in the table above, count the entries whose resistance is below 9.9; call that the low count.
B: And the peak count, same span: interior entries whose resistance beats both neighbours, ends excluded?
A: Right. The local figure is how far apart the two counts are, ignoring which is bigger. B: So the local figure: 0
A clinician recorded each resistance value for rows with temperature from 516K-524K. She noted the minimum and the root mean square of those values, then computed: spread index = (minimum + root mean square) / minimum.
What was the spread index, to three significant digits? 2.02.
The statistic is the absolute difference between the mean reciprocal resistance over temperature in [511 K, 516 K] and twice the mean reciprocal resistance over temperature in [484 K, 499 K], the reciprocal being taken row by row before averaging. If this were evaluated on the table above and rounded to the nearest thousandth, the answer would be 0.087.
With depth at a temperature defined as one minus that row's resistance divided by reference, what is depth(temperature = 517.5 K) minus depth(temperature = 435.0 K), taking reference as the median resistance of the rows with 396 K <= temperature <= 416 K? -0.51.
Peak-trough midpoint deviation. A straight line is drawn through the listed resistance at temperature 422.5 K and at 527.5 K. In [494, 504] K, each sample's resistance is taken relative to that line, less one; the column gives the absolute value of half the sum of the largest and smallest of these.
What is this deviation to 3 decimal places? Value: 0.067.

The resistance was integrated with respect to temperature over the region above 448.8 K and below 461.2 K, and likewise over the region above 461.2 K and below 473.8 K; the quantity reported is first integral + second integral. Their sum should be 252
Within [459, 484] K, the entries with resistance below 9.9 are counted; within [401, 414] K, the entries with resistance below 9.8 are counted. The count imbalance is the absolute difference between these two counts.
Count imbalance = 2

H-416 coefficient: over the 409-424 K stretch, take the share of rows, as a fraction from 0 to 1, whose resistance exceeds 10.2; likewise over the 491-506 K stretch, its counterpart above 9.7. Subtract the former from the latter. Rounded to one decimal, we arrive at 0.7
